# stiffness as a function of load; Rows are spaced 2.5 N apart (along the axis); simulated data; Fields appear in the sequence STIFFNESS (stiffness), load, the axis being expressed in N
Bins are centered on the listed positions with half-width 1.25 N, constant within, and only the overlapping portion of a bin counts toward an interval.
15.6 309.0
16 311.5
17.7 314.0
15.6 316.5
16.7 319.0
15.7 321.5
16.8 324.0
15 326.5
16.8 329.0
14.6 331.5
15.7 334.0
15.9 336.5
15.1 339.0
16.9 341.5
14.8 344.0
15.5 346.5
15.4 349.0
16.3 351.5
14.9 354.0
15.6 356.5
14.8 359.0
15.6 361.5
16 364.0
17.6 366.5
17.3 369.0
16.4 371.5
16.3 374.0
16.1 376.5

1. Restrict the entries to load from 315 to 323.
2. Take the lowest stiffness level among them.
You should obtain 15.6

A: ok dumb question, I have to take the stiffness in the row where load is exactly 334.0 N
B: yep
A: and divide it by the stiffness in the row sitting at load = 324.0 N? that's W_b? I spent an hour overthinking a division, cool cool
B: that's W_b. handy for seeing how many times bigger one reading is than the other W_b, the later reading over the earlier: 0.93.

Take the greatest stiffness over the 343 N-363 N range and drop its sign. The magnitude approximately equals 16.30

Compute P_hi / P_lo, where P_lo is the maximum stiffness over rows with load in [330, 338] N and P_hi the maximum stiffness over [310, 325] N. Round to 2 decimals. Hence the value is 1.11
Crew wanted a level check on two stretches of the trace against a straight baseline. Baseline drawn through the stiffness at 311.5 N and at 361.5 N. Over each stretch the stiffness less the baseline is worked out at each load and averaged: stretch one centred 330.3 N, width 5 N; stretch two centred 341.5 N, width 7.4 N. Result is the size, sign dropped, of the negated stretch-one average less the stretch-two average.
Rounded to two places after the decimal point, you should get 0.31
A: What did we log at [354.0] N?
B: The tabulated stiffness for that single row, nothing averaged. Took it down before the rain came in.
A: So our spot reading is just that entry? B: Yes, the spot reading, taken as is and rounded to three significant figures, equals 14.9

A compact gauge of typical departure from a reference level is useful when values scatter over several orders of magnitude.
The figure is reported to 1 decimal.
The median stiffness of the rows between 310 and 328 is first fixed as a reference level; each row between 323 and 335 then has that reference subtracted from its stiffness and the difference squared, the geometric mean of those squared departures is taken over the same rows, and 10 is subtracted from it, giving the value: -9.4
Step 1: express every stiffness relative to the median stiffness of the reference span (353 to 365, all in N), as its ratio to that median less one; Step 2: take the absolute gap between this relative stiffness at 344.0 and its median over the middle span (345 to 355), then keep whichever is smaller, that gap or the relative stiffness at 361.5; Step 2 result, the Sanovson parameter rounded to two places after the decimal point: 0.00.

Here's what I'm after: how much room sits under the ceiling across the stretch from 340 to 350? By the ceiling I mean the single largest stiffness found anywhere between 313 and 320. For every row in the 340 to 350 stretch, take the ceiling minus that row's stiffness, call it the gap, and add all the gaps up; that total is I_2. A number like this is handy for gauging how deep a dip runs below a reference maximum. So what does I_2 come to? 8.2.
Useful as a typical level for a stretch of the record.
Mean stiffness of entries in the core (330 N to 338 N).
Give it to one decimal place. 15.4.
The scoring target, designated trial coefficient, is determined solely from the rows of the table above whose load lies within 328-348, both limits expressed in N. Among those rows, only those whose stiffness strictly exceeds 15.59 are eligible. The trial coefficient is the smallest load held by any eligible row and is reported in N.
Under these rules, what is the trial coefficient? 329.0 N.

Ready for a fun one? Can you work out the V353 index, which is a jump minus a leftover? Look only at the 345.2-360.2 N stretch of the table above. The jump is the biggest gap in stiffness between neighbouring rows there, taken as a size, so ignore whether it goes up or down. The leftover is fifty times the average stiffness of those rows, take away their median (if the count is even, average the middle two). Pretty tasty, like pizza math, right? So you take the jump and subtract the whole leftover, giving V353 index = -754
